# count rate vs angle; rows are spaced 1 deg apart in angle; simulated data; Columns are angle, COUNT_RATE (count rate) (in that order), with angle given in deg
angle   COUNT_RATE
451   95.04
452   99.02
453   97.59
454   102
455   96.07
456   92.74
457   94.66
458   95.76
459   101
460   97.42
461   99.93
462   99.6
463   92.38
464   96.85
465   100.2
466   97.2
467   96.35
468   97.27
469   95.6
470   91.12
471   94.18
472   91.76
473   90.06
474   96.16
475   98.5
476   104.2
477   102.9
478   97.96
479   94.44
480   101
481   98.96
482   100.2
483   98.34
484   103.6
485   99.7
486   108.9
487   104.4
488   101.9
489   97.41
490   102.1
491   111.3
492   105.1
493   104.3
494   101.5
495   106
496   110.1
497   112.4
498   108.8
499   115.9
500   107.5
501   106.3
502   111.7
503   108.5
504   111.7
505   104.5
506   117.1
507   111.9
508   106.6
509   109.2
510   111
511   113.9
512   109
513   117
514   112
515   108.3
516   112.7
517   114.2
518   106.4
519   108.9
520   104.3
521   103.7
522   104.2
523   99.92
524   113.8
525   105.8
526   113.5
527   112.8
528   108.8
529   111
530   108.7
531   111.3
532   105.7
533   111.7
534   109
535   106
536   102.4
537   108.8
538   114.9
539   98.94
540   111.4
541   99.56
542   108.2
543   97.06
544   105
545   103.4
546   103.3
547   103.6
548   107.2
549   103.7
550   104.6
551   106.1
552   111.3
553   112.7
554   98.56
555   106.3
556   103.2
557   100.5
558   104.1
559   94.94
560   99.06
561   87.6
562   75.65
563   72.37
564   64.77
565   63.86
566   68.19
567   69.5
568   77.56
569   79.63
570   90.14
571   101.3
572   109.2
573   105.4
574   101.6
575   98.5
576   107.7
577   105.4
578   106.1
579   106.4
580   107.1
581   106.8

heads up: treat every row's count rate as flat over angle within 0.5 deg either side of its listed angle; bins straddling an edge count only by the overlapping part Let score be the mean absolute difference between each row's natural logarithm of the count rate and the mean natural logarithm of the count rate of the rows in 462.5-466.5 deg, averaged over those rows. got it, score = 0.022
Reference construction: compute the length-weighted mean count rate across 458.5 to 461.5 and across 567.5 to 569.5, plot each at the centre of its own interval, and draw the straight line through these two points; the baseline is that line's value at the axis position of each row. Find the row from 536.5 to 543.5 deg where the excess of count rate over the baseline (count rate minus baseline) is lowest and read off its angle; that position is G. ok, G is 543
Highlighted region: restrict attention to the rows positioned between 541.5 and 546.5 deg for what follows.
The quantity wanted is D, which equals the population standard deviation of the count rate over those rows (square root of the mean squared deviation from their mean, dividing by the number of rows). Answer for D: 3.6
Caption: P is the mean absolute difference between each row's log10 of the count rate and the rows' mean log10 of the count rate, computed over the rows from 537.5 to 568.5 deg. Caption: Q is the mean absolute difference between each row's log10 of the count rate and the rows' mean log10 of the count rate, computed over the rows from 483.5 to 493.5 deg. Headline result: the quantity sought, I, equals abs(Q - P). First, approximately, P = 0.061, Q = 0.0122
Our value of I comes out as 0.05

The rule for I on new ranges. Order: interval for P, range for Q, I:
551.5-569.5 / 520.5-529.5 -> 0.06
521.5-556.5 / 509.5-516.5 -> 0.01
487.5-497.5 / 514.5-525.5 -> 0.00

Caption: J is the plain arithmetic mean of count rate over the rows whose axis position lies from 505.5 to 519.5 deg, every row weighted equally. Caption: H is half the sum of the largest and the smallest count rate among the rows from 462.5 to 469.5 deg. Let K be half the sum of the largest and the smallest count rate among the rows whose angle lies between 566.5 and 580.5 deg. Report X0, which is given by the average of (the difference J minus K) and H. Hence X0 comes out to 59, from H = 96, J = 111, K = 89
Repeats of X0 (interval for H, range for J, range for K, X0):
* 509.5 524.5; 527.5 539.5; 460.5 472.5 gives 60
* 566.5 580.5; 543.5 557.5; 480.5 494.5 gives 45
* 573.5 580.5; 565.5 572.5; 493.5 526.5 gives 40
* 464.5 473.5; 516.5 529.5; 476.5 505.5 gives 49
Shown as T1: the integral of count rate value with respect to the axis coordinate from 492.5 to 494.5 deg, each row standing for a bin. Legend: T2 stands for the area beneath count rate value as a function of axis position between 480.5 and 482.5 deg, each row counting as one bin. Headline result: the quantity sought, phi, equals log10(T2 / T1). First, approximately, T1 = 206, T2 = 199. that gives -0.01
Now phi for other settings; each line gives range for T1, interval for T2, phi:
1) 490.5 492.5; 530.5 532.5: 0.00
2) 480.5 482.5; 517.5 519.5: 0.03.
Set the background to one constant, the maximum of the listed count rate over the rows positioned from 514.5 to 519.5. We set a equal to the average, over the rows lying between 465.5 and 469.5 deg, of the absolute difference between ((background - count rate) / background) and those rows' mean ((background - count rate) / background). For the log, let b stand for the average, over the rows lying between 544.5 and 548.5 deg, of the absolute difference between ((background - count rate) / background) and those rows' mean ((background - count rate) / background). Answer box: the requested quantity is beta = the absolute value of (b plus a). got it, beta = 0.018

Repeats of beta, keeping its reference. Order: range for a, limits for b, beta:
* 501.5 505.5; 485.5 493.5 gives 0.049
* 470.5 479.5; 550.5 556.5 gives 0.066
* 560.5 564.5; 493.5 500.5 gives 0.087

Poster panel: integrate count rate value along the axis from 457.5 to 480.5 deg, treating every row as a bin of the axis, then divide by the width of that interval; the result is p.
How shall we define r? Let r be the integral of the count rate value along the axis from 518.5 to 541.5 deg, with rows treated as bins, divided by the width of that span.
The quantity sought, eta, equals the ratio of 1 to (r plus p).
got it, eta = 0.0049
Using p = 97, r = 108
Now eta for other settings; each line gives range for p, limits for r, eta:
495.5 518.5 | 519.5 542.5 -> 0.0046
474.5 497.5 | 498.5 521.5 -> 0.0047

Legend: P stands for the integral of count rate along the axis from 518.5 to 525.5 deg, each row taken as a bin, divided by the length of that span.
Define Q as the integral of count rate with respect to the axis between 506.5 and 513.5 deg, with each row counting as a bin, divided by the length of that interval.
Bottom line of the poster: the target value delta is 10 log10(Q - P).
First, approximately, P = 106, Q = 111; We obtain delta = 7.3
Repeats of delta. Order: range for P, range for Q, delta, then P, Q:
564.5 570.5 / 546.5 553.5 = 15.1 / 75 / 107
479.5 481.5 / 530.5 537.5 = 9.0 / 100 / 108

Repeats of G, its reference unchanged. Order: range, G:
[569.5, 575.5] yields 570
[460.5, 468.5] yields 463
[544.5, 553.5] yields 545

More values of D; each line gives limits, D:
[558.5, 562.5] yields 8.9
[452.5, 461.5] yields 2.9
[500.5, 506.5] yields 4.1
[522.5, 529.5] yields 4.7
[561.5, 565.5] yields 5.0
